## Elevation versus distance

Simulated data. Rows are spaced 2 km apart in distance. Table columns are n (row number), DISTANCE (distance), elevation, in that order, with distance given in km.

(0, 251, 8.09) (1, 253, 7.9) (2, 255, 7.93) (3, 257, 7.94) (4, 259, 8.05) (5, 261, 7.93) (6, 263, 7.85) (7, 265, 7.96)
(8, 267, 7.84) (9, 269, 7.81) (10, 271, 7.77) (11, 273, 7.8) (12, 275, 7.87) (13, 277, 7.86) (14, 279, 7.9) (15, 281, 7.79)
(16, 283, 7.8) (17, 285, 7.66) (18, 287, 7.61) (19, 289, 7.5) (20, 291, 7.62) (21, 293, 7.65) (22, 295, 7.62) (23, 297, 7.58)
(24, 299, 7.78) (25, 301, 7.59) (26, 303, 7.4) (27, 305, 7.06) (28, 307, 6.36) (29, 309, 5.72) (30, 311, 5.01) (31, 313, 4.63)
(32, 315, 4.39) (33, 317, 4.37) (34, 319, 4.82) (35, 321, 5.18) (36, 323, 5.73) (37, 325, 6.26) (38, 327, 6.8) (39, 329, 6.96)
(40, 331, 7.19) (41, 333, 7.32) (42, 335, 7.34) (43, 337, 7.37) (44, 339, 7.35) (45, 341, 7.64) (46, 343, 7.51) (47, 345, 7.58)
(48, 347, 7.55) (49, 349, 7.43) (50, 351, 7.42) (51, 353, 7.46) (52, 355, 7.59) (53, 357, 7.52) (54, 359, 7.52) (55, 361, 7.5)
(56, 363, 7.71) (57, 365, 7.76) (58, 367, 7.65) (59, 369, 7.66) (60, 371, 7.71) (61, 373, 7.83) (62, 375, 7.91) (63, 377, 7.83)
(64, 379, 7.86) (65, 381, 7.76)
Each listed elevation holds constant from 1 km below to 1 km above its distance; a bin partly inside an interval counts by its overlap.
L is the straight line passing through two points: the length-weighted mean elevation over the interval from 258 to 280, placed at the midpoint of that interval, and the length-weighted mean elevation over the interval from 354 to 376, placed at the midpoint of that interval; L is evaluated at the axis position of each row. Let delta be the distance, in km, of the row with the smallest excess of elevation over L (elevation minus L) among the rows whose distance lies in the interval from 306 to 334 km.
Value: 317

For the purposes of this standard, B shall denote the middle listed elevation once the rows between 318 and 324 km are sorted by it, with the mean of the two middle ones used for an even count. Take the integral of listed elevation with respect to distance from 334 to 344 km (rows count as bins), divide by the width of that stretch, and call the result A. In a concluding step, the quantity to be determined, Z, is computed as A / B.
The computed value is 1.44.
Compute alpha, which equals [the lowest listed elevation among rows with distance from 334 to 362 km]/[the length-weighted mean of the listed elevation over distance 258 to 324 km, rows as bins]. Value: 1.0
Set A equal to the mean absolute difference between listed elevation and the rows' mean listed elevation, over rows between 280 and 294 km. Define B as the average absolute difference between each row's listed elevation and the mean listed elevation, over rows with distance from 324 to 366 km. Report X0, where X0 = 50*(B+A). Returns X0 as 15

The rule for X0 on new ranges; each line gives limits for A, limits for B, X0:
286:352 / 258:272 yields 50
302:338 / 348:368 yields 55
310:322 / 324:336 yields 29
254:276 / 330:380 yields 11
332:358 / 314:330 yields 48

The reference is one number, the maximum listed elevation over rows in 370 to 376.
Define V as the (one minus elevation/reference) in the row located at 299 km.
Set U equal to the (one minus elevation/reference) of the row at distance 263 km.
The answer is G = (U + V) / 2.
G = 0.01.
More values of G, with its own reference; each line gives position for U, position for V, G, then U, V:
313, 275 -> 0.21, 0.415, 0.005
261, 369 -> 0.01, -0.003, 0.032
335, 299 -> 0.04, 0.072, 0.016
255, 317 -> 0.22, -0.003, 0.448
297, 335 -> 0.06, 0.042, 0.072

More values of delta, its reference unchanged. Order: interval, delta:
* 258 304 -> 303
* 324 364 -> 325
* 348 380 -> 351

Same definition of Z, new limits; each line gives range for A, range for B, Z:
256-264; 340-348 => 1.05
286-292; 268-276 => 0.97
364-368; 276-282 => 0.98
